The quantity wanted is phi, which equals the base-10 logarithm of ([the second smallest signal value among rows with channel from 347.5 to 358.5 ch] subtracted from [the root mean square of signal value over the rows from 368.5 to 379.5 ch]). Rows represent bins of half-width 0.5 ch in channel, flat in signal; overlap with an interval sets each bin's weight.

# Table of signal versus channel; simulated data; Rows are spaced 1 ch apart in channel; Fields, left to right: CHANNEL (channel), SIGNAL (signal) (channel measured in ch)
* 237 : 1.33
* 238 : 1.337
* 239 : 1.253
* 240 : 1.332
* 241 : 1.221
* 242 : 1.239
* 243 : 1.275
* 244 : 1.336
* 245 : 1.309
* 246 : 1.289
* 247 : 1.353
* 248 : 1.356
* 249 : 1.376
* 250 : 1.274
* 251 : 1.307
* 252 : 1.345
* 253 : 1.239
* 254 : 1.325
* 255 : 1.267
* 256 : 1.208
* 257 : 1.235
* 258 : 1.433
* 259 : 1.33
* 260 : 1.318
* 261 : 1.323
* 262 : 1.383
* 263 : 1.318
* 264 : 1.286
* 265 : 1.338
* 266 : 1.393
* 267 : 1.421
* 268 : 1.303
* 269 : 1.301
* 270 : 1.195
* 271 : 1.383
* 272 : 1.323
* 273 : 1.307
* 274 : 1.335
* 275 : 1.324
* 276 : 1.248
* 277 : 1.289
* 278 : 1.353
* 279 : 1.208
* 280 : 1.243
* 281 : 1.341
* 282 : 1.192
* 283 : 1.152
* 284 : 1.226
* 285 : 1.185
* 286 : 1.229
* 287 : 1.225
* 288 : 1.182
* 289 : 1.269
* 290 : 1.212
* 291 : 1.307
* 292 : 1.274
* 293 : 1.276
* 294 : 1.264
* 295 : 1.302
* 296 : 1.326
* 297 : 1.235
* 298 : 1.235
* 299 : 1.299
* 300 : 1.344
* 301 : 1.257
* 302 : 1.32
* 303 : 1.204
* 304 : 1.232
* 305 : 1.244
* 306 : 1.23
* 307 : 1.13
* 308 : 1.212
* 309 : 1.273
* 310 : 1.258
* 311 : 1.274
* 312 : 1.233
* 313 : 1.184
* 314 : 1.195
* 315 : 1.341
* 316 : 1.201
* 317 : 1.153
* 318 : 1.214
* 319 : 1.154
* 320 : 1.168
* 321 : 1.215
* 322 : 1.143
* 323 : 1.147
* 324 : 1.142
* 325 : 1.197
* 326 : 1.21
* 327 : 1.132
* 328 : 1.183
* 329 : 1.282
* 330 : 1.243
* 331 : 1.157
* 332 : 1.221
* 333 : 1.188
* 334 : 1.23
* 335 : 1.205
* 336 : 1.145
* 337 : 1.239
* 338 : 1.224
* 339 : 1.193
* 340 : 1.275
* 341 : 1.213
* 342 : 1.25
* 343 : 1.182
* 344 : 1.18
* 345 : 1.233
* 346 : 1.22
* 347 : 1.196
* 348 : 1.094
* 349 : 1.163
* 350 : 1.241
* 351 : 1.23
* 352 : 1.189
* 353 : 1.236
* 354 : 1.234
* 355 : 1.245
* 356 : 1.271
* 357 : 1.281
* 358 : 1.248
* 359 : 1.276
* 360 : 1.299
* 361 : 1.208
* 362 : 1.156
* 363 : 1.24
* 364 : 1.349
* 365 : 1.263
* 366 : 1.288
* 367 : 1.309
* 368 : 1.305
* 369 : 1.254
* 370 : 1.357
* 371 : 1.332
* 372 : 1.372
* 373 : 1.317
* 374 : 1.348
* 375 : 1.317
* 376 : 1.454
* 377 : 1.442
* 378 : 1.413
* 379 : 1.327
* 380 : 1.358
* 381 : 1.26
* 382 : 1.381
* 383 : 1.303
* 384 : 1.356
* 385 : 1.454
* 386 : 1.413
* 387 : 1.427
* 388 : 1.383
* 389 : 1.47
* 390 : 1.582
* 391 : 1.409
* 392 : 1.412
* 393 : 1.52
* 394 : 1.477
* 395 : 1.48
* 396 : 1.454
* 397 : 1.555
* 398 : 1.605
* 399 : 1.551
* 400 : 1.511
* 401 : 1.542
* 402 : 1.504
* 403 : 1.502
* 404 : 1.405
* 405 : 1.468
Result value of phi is -0.71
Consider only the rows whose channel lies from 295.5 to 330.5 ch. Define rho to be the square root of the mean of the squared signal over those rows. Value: 1.22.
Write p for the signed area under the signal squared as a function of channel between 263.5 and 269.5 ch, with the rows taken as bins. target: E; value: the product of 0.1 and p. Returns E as 1.1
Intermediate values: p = 11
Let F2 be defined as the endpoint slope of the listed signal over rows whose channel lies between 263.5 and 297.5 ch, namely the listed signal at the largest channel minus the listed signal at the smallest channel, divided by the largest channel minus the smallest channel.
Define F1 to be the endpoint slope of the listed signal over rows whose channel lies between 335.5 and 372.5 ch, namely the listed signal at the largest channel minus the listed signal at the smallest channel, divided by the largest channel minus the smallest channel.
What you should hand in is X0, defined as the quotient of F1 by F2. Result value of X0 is -4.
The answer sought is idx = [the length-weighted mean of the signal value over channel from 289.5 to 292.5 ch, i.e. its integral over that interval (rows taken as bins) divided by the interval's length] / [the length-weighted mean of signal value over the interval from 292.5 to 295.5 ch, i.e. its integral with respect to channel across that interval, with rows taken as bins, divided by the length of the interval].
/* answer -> 0.99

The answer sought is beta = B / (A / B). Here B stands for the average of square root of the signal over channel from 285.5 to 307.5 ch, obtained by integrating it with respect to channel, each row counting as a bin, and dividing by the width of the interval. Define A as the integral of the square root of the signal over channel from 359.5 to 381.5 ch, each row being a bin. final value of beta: 0.050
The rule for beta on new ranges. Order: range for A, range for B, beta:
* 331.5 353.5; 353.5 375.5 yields 0.053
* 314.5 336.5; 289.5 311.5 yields 0.052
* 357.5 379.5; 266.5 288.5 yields 0.050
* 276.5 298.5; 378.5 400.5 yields 0.058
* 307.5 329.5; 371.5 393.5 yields 0.058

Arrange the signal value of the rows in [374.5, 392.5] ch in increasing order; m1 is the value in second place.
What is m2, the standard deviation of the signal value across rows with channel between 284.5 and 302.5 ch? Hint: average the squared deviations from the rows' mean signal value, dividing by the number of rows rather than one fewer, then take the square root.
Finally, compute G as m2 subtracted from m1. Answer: 1.26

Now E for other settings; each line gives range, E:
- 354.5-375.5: 3.5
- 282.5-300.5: 2.8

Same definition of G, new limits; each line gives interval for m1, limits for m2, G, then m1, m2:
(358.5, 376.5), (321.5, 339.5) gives 1.17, 1.208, 0.041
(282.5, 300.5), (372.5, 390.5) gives 1.11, 1.182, 0.074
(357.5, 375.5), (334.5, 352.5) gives 1.17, 1.208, 0.041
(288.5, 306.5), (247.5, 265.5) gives 1.16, 1.212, 0.055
